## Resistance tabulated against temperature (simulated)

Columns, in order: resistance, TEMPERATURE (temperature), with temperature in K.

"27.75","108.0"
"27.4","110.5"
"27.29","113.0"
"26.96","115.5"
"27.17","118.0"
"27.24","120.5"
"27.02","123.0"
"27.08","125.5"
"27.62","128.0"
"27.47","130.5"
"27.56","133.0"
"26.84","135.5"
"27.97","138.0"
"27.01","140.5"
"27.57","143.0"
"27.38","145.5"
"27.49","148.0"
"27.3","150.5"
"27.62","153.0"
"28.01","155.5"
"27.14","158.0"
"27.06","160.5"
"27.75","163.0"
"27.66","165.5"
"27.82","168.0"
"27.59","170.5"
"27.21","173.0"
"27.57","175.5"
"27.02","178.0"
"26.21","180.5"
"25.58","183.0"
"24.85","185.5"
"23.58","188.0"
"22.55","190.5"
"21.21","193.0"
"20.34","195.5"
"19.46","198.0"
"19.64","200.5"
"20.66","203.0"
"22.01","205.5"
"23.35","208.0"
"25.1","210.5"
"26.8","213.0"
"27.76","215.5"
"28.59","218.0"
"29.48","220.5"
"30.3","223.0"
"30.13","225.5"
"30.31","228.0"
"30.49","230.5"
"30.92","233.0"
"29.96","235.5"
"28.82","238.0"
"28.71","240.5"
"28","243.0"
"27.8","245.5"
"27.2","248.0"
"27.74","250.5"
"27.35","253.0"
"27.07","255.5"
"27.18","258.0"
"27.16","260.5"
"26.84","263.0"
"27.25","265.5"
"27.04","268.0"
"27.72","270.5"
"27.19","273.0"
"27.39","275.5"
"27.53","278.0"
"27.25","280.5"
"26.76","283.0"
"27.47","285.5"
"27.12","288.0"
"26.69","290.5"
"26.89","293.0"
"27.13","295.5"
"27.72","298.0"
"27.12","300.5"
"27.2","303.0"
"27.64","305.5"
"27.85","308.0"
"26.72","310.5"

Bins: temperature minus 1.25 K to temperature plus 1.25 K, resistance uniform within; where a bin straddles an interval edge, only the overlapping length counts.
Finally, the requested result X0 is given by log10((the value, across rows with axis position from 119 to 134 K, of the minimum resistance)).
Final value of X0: 1.43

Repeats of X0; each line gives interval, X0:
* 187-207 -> 1.29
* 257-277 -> 1.43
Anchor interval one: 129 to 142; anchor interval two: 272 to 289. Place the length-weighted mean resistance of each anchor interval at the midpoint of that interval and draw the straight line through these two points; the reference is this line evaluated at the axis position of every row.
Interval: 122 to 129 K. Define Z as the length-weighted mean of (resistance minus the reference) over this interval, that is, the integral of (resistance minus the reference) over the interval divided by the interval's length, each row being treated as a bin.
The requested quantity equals -0.15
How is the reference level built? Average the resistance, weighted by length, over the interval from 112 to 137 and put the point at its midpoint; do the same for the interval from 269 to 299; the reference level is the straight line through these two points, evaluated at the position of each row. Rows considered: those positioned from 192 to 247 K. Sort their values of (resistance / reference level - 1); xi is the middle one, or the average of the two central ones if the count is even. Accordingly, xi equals 0.025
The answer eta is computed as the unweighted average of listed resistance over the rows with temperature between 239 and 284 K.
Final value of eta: 27.4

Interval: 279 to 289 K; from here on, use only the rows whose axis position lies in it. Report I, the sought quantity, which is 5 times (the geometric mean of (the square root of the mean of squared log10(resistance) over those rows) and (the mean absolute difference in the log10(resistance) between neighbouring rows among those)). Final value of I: 0.54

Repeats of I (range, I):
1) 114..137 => 0.38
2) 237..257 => 0.48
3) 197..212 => 0.86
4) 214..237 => 0.55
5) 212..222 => 0.71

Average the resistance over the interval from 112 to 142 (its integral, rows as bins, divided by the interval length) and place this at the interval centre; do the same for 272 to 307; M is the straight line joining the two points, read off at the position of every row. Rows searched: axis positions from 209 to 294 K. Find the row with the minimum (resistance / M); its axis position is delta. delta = 210.5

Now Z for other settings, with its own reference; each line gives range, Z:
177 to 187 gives -1.51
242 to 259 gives 0.20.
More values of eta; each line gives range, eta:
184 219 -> 23.3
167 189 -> 26.4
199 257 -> 27.3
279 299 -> 27.1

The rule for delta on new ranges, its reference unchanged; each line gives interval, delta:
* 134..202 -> 198.0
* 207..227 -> 208.0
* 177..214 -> 198.0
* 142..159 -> 158.0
